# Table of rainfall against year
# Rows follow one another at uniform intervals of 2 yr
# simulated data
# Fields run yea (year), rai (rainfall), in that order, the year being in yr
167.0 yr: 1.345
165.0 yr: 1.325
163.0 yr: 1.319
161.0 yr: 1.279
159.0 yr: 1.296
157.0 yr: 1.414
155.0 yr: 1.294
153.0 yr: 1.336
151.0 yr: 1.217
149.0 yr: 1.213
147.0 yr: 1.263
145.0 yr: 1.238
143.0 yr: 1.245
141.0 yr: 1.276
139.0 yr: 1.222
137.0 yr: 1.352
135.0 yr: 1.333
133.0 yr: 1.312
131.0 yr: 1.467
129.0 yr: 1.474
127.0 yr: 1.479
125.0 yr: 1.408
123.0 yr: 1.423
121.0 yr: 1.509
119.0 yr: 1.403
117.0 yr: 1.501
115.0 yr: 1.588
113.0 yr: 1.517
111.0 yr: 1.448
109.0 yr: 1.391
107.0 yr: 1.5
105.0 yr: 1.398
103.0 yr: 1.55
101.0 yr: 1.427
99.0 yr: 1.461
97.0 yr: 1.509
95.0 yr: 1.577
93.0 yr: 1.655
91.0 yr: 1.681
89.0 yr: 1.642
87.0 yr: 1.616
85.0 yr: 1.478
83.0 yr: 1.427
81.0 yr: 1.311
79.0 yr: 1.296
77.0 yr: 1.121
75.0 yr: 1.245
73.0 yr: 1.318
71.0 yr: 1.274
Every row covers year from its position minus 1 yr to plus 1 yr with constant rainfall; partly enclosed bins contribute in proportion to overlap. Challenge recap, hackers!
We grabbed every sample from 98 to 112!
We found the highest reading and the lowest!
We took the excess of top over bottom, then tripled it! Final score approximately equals 0.48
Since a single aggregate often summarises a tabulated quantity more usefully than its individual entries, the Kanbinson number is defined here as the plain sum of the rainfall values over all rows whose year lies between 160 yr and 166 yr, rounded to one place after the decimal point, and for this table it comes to 3.9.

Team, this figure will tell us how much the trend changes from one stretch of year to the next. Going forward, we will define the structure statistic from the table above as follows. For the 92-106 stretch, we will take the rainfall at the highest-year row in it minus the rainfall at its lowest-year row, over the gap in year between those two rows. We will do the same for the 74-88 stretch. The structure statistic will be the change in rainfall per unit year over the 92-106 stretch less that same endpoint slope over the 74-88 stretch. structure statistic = -0.052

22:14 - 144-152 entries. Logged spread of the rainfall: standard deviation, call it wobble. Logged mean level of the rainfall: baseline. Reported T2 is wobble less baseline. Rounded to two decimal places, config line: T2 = -1.21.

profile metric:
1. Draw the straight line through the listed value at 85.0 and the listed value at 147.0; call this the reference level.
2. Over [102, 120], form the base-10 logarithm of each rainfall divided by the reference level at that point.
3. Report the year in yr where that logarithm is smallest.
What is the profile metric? 105.0 yr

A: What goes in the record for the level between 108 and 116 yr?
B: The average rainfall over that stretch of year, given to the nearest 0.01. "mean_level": 1.49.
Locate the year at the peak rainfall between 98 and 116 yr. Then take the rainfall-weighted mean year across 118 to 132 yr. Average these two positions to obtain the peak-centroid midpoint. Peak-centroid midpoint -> 120.0 yr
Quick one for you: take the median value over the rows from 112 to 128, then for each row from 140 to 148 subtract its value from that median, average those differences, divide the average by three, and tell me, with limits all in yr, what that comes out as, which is 0.08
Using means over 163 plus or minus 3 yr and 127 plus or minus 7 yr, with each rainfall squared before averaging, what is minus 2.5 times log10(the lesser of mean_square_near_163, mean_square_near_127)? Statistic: -0.58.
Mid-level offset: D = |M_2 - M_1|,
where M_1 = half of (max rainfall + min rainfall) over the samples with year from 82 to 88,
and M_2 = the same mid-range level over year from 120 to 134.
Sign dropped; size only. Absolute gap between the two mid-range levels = 0.11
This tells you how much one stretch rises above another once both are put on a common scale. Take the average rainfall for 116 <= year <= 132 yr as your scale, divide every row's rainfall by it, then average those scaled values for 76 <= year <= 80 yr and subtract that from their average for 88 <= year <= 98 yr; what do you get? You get 0.28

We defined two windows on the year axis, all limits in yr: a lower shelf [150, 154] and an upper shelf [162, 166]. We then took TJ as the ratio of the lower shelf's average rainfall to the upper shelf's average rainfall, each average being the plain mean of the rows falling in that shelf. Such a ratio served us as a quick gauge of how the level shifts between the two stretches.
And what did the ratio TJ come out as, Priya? 0.97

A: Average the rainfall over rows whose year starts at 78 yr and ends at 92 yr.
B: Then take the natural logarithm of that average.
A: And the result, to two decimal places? 0.40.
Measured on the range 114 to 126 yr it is 0.39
